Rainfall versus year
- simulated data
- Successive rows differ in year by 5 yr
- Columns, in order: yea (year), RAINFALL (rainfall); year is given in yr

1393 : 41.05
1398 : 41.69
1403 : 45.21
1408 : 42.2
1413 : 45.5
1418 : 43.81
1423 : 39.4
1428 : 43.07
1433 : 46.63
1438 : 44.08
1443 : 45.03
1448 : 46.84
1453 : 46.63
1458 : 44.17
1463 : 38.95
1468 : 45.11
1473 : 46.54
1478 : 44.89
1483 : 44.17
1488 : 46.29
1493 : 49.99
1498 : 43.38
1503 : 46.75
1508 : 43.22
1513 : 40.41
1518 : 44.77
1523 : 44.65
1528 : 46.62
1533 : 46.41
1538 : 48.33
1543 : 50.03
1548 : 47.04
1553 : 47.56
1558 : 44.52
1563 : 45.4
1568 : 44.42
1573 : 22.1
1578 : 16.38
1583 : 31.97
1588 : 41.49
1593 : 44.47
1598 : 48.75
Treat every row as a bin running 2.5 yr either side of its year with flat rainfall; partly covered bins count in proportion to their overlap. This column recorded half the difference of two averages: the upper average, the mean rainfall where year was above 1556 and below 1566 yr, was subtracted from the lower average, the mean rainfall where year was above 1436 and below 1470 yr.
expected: -0.3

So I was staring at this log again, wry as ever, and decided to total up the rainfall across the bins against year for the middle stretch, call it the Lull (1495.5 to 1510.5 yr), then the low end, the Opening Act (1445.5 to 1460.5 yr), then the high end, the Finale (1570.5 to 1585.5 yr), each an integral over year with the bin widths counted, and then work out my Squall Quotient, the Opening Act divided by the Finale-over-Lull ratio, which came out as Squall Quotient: 1303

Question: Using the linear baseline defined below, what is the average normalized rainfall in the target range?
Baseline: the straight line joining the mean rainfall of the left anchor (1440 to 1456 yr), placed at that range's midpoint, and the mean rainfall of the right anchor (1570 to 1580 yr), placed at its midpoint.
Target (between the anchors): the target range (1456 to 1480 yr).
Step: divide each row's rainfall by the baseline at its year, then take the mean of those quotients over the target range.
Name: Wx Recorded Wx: 1.05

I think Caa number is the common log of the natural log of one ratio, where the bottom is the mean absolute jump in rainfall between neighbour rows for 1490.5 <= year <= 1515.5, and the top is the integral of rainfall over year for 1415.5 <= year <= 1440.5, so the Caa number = 0.747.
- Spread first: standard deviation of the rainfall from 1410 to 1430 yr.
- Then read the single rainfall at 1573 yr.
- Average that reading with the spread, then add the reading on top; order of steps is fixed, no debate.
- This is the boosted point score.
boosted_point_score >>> 34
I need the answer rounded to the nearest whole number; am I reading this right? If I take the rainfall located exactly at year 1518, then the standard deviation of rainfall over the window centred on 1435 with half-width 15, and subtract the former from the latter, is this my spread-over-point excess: -42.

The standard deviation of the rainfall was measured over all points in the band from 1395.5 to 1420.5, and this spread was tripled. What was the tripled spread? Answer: 5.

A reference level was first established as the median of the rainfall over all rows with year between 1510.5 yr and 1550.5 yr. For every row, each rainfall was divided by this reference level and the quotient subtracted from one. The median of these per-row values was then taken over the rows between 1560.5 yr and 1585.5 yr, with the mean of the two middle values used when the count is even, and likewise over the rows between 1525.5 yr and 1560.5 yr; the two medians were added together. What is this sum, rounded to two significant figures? 0.30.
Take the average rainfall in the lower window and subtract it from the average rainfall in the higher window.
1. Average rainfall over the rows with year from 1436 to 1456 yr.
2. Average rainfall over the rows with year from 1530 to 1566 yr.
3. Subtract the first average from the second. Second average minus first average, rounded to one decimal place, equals 1.4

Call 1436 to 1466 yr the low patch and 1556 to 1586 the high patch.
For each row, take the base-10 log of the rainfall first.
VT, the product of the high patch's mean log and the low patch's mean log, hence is 2.47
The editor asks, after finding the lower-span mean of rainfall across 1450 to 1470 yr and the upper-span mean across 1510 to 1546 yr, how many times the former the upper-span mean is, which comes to 1.05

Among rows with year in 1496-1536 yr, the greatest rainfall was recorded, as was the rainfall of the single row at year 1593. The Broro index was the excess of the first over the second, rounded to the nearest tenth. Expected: 2.3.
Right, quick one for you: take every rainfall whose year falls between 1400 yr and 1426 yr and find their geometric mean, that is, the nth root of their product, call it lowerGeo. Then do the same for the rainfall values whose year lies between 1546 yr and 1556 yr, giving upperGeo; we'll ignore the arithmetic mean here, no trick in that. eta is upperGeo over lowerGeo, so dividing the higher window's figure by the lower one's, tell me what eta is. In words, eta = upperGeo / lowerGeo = 1.096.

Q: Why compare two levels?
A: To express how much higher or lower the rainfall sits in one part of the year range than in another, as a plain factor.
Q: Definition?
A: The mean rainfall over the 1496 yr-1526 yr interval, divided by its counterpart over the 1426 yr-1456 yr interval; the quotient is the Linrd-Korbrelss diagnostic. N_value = 0.97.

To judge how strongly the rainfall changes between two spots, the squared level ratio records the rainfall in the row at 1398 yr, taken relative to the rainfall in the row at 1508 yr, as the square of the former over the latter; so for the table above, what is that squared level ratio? 0.93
